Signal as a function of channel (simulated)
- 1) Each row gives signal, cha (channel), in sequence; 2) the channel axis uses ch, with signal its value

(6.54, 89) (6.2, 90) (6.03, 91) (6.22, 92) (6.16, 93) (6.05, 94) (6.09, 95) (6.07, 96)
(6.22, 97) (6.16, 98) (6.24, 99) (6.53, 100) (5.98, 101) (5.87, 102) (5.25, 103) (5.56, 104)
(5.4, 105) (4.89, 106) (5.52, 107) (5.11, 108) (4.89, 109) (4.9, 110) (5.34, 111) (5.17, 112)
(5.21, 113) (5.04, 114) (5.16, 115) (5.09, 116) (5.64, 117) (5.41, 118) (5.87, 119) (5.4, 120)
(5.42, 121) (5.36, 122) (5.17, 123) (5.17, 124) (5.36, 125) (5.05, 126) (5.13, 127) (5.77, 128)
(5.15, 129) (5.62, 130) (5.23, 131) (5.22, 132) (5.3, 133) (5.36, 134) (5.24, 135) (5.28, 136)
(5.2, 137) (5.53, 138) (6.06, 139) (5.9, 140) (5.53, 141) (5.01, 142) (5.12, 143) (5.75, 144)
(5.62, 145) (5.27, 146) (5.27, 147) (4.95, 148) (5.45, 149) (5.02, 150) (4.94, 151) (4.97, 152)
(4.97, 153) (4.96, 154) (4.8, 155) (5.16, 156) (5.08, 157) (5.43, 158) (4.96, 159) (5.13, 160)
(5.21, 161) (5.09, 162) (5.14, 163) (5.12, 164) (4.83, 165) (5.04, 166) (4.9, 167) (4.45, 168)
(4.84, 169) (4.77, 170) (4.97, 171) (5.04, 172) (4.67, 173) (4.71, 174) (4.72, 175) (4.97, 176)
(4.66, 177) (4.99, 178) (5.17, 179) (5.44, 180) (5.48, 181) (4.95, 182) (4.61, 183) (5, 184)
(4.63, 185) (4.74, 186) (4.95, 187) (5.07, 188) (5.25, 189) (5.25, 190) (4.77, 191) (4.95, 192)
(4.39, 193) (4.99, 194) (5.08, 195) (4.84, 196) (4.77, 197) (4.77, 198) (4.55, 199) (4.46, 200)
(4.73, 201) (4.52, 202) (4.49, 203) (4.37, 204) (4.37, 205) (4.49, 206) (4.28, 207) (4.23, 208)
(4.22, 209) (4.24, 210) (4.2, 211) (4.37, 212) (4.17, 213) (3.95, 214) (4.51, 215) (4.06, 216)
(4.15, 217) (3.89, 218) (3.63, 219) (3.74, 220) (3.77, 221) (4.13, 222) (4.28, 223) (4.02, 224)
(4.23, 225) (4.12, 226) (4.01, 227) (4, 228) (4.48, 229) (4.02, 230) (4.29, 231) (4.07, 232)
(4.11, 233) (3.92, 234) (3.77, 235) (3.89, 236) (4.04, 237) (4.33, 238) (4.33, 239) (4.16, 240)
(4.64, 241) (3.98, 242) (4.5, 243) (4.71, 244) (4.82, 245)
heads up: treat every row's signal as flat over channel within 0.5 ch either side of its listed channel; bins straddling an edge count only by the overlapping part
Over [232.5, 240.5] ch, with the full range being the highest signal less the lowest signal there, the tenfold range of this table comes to 5.6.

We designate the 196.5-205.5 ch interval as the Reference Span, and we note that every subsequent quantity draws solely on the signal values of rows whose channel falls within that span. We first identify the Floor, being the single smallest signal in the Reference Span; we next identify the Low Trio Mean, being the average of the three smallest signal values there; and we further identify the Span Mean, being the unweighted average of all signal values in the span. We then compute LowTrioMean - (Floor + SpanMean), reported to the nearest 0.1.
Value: -4.5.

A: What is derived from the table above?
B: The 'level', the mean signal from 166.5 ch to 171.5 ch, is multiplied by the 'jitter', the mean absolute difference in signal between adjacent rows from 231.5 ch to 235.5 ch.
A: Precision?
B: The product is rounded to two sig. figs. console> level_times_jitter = 0.61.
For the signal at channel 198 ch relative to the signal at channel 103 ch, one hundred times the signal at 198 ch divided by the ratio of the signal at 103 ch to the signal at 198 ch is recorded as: 433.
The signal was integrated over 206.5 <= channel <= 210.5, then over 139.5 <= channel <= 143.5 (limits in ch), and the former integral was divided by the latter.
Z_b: 0.79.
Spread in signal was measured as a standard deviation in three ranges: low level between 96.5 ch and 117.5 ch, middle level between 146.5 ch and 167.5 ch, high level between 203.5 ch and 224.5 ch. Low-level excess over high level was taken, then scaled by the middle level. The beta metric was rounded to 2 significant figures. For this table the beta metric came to 1.5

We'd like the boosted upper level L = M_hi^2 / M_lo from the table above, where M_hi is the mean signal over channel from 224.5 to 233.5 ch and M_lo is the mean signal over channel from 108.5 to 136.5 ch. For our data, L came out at 3.26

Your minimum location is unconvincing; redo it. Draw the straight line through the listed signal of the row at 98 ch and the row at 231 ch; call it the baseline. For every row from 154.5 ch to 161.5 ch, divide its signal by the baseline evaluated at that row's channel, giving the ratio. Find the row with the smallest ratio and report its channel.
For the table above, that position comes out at 155 ch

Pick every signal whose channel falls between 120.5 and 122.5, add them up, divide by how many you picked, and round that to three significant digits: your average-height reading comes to 5.39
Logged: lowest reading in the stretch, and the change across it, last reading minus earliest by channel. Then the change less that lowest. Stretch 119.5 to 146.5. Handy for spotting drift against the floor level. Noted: -5.1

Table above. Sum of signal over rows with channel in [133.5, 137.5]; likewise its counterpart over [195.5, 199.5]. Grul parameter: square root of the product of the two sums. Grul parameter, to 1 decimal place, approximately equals 20.0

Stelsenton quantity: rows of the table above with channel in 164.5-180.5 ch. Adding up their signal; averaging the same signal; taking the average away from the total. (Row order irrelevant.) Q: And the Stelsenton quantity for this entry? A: 73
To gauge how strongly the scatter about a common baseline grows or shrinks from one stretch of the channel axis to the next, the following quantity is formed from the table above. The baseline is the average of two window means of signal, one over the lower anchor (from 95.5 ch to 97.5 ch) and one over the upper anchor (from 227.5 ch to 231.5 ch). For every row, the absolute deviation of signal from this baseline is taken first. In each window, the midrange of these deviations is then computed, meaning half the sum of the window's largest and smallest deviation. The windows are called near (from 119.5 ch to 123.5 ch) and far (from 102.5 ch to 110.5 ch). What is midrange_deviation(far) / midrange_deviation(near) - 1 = 0.8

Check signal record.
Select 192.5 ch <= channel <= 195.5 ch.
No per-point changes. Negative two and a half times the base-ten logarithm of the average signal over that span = -1.71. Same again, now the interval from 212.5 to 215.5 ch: -1.56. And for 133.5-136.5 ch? -1.81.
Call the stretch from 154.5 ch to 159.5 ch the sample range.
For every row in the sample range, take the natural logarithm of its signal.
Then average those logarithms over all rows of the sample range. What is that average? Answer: 1.63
